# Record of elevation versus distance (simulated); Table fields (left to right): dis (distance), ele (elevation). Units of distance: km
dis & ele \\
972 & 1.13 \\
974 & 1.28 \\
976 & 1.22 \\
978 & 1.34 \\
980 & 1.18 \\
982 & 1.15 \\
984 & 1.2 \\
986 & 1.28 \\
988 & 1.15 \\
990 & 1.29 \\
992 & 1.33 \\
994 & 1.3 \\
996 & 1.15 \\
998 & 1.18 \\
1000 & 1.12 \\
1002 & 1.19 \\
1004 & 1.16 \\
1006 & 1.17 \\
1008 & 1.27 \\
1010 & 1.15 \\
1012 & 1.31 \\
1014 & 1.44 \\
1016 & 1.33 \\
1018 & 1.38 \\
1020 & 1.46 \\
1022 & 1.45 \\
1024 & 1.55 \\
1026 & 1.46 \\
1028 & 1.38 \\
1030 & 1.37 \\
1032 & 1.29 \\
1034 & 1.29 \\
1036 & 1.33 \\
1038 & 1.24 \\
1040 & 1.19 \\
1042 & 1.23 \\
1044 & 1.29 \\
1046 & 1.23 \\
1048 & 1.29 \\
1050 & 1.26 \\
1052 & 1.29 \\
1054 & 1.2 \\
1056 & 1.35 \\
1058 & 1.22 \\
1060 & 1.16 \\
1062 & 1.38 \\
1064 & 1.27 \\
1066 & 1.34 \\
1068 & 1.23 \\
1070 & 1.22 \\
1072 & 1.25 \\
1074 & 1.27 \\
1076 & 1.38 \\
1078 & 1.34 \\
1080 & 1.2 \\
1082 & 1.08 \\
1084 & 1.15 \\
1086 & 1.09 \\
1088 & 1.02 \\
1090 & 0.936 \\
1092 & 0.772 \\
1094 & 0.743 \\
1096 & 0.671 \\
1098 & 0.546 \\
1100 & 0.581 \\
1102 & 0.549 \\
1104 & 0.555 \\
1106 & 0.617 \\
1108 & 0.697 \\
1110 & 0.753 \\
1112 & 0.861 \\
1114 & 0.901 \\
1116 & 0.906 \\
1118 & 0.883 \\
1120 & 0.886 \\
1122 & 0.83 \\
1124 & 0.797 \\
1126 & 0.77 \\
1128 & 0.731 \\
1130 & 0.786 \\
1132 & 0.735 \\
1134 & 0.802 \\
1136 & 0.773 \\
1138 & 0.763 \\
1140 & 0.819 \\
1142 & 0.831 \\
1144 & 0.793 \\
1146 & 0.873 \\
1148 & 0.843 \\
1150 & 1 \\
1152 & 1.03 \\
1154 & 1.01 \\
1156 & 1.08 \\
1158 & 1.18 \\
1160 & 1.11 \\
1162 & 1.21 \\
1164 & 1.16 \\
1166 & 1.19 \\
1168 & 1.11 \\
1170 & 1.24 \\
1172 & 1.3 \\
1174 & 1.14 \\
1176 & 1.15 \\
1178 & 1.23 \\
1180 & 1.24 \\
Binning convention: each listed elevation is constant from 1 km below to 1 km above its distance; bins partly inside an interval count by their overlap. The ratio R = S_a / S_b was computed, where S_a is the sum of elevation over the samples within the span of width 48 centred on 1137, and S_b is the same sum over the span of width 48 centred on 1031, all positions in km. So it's 0.67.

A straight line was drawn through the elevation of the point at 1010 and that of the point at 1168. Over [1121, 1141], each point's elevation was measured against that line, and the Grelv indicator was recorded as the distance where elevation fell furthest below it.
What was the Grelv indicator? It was 1128 km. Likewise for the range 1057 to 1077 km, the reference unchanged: 1060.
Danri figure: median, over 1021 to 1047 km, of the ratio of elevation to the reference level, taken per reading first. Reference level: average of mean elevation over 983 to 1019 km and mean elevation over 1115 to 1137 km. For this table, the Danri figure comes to 1.26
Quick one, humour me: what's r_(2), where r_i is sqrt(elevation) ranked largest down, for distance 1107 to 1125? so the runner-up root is 0.95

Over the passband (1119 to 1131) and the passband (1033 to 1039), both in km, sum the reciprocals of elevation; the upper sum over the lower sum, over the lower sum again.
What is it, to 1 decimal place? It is 1.4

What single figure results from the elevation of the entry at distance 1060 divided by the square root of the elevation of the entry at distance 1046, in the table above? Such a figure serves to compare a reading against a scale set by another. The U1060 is 1.0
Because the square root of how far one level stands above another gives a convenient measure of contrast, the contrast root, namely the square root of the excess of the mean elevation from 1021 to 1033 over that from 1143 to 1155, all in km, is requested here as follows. 0.70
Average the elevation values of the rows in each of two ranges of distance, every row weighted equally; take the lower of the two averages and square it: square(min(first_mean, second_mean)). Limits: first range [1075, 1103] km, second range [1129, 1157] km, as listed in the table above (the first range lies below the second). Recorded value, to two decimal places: 0.75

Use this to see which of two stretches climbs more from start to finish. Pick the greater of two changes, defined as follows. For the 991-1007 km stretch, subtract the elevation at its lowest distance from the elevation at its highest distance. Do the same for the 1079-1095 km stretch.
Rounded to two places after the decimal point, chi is -0.16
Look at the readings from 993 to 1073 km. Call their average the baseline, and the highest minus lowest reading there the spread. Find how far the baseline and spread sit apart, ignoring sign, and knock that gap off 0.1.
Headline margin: -0.8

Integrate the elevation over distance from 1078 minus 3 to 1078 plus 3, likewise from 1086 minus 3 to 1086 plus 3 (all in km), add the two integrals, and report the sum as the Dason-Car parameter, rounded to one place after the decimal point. 14.4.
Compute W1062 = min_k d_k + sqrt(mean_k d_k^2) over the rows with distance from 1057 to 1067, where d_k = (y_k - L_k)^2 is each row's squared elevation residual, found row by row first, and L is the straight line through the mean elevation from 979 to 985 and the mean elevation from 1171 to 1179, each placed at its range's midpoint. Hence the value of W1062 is 0.020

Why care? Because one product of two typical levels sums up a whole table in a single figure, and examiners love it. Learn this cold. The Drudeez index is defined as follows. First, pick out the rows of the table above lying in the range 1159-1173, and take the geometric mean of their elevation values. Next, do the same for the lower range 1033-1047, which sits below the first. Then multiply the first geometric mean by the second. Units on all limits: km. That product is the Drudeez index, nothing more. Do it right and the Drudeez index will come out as 1.5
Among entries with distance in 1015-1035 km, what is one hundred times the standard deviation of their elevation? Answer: 8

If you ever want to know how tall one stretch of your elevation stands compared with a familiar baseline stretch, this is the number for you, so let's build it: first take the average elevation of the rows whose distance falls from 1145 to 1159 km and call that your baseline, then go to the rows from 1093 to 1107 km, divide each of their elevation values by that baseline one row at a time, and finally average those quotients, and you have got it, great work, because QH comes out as 0.61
